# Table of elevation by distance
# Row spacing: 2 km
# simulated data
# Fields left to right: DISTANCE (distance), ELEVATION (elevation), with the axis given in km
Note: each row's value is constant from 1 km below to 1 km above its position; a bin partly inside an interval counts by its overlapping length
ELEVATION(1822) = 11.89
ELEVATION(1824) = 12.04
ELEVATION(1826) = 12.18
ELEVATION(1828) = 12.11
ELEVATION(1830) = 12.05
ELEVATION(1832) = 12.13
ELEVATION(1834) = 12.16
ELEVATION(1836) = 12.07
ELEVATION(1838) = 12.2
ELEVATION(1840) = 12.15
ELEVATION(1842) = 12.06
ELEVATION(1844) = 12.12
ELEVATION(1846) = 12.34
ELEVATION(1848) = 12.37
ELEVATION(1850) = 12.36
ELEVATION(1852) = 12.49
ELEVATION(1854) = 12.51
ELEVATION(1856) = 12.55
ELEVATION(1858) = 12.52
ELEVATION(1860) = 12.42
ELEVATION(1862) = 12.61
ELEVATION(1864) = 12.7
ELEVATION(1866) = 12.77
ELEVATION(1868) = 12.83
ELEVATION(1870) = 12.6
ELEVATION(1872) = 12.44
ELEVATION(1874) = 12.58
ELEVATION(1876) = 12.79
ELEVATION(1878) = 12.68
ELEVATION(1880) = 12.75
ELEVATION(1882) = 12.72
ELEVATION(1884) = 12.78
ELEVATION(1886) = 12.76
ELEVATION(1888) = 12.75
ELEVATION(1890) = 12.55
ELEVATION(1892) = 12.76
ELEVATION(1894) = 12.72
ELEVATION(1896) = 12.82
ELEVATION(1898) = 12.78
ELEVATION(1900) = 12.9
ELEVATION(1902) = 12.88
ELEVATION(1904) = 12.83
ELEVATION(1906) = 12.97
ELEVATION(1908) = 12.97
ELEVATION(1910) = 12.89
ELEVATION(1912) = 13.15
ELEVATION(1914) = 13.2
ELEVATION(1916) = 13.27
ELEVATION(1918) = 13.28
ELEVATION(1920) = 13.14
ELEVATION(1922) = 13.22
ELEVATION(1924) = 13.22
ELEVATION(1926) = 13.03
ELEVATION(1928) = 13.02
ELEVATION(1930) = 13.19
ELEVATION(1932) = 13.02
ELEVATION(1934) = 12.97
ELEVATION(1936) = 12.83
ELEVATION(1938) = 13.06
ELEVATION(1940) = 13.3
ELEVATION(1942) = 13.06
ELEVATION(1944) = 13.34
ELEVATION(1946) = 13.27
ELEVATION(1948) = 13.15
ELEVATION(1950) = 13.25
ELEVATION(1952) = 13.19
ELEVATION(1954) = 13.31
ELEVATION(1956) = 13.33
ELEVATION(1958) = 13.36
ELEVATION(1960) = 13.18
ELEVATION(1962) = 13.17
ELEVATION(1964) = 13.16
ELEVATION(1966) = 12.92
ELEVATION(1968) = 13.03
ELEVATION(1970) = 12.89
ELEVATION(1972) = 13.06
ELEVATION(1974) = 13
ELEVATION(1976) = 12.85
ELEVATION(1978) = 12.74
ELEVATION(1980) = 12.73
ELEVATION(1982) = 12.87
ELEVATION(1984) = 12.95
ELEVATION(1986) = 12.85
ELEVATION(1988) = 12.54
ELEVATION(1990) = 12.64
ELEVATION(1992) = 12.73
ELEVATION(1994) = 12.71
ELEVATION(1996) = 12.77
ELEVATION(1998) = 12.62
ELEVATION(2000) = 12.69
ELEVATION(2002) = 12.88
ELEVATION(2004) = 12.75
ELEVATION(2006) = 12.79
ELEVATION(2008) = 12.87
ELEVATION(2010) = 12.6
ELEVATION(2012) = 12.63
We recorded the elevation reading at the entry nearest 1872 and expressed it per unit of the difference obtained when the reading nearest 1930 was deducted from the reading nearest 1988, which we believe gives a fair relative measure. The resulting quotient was -19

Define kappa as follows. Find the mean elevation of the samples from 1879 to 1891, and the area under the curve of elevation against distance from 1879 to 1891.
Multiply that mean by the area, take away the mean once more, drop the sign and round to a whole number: 1928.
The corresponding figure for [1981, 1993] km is 1942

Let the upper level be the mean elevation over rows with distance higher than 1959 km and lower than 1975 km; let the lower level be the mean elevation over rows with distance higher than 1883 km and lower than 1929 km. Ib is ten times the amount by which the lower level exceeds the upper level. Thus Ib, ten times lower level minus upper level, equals -1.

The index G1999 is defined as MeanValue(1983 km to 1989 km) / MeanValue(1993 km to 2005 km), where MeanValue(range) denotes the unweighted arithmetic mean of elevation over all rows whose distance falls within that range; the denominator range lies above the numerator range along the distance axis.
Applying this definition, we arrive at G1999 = 1.00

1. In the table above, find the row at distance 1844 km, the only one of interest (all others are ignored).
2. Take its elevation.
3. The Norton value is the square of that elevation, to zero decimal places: 147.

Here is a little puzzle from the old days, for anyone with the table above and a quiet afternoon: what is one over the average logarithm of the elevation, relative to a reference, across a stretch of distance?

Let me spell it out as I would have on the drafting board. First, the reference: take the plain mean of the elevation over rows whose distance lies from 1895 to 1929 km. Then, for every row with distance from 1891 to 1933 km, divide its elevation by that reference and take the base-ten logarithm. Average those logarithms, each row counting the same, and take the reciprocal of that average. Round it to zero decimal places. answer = -1342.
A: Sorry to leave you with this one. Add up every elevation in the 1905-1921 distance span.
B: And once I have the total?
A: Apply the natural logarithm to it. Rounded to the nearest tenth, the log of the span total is 4.7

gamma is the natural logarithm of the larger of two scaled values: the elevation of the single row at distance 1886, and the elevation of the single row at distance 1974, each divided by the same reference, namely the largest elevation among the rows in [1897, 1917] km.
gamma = -0.021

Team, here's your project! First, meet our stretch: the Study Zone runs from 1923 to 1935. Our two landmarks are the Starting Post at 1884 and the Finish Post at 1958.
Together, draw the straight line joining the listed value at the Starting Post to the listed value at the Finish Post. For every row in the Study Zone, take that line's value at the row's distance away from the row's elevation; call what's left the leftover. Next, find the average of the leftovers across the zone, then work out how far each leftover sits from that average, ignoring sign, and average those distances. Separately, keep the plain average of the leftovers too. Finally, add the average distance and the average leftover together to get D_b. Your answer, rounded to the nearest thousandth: 0.039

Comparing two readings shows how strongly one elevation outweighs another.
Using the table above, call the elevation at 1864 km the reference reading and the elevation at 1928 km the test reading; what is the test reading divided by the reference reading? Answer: 1.03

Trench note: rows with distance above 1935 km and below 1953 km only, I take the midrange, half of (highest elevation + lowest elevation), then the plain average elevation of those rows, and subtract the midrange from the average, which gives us 0.076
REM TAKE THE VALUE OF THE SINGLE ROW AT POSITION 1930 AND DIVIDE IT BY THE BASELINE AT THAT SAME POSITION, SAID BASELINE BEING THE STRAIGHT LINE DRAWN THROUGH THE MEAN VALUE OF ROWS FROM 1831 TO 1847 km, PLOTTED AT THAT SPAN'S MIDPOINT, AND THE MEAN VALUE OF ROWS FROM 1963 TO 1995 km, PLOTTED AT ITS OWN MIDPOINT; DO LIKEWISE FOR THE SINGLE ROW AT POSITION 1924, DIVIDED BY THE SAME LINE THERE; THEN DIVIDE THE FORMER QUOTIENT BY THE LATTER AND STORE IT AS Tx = 1.00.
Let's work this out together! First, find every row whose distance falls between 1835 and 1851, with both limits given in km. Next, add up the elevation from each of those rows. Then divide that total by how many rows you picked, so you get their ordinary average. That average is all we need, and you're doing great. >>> 12.2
